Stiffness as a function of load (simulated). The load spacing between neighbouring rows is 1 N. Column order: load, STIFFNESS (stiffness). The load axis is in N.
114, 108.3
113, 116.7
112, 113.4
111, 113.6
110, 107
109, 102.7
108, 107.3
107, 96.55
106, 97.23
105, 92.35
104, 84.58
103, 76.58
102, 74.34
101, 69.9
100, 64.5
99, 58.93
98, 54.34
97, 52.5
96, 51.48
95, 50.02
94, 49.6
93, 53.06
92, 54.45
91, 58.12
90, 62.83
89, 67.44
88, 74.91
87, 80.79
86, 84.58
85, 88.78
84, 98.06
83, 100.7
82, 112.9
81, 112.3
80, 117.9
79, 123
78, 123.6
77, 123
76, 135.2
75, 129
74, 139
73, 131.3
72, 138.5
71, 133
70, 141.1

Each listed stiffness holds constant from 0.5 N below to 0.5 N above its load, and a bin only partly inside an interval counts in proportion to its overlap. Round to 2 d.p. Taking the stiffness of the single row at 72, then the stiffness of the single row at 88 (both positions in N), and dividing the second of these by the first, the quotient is 0.54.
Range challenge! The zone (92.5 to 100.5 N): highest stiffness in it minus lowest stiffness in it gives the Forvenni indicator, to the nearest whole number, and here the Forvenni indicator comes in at 15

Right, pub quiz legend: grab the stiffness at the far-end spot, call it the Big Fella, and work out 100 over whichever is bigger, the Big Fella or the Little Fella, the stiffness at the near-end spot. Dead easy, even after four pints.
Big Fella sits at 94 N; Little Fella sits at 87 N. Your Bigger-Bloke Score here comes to 1.24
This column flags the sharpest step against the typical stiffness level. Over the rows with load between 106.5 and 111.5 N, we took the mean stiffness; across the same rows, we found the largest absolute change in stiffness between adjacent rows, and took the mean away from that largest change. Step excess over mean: -95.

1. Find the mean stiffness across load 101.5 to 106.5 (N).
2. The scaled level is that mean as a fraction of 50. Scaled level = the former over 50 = 1.7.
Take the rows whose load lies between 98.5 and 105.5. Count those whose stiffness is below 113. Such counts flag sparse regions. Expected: 7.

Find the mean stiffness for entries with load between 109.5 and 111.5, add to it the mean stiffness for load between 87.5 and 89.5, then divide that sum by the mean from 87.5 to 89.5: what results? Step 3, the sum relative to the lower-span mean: 2.55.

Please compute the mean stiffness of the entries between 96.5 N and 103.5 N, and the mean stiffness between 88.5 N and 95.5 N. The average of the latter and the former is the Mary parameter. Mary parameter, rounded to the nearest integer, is 60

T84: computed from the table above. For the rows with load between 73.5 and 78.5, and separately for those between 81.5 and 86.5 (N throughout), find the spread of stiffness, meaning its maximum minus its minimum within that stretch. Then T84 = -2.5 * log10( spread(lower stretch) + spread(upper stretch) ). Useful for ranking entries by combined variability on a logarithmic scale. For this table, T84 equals -4.1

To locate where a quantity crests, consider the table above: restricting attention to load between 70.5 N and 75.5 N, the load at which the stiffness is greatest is 74 N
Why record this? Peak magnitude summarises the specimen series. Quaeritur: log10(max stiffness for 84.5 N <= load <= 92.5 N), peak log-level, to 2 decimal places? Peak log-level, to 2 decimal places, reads 1.95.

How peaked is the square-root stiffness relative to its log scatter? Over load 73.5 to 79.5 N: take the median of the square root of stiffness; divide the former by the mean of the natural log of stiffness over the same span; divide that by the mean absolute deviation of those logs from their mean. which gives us 53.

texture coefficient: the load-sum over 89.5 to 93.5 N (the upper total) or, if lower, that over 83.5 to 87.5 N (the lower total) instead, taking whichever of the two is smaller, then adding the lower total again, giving 581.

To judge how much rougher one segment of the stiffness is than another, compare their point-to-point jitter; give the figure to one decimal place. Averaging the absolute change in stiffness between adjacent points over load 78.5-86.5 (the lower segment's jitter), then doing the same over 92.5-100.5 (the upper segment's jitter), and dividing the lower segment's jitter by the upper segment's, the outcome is 2.2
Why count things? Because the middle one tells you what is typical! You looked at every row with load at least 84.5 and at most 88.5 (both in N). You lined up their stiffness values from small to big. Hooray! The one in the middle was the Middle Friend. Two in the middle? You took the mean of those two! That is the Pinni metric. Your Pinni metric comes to 83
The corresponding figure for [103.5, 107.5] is 94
